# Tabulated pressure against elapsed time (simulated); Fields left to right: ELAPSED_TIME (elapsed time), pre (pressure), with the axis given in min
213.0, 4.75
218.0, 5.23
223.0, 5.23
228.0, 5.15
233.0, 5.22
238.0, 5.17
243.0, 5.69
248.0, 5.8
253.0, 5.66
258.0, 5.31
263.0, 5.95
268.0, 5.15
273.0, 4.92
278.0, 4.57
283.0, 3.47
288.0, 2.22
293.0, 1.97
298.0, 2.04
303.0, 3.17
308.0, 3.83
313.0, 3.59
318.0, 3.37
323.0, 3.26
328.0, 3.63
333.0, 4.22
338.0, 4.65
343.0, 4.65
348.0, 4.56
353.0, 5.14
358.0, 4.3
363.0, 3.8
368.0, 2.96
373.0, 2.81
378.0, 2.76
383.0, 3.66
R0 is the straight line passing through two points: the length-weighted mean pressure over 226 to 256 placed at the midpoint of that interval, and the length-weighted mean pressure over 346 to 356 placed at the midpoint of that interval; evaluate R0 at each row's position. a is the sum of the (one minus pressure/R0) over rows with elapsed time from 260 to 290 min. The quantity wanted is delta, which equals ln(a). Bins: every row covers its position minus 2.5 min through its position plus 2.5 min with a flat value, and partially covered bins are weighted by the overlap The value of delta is 0.0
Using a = 1.0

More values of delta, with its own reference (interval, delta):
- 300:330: 0.6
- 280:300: 0.8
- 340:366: -1.0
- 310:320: -0.5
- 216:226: -2.1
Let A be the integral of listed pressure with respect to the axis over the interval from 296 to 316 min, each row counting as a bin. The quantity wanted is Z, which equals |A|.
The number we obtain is 64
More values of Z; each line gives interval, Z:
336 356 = 95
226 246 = 106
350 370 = 82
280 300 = 50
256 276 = 106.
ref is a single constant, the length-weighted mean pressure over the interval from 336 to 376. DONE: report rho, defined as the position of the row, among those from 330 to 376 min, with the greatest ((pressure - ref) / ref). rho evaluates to 353.0 min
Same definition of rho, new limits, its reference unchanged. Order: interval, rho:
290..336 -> 333.0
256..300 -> 263.0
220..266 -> 263.0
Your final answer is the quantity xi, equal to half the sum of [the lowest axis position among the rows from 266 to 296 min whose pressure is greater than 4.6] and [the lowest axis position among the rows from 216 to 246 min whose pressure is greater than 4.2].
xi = 243.0 min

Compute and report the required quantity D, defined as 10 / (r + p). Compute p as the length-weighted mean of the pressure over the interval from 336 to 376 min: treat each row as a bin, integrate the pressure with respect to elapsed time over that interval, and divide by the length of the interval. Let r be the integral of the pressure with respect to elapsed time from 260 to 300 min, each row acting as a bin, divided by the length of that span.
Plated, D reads 1.26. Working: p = 4.1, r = 3.83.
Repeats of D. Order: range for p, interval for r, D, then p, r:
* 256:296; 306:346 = 1.24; 4.2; 3.91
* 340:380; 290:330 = 1.43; 3.9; 3.09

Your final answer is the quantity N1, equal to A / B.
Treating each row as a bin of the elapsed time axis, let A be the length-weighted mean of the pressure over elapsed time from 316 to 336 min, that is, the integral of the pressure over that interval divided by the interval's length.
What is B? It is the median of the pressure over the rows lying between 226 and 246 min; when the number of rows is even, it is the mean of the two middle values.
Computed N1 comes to 0.70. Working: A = 3.7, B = 5.2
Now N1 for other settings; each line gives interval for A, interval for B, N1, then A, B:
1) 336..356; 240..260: 0.84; 4.7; 5.7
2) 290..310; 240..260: 0.48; 2.7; 5.7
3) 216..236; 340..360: 1.13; 5.2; 4.6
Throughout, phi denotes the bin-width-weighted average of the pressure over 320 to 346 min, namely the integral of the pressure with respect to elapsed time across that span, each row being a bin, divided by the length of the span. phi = 4.1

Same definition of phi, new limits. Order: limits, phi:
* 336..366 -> 4.5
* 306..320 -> 3.6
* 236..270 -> 5.5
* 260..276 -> 5.3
